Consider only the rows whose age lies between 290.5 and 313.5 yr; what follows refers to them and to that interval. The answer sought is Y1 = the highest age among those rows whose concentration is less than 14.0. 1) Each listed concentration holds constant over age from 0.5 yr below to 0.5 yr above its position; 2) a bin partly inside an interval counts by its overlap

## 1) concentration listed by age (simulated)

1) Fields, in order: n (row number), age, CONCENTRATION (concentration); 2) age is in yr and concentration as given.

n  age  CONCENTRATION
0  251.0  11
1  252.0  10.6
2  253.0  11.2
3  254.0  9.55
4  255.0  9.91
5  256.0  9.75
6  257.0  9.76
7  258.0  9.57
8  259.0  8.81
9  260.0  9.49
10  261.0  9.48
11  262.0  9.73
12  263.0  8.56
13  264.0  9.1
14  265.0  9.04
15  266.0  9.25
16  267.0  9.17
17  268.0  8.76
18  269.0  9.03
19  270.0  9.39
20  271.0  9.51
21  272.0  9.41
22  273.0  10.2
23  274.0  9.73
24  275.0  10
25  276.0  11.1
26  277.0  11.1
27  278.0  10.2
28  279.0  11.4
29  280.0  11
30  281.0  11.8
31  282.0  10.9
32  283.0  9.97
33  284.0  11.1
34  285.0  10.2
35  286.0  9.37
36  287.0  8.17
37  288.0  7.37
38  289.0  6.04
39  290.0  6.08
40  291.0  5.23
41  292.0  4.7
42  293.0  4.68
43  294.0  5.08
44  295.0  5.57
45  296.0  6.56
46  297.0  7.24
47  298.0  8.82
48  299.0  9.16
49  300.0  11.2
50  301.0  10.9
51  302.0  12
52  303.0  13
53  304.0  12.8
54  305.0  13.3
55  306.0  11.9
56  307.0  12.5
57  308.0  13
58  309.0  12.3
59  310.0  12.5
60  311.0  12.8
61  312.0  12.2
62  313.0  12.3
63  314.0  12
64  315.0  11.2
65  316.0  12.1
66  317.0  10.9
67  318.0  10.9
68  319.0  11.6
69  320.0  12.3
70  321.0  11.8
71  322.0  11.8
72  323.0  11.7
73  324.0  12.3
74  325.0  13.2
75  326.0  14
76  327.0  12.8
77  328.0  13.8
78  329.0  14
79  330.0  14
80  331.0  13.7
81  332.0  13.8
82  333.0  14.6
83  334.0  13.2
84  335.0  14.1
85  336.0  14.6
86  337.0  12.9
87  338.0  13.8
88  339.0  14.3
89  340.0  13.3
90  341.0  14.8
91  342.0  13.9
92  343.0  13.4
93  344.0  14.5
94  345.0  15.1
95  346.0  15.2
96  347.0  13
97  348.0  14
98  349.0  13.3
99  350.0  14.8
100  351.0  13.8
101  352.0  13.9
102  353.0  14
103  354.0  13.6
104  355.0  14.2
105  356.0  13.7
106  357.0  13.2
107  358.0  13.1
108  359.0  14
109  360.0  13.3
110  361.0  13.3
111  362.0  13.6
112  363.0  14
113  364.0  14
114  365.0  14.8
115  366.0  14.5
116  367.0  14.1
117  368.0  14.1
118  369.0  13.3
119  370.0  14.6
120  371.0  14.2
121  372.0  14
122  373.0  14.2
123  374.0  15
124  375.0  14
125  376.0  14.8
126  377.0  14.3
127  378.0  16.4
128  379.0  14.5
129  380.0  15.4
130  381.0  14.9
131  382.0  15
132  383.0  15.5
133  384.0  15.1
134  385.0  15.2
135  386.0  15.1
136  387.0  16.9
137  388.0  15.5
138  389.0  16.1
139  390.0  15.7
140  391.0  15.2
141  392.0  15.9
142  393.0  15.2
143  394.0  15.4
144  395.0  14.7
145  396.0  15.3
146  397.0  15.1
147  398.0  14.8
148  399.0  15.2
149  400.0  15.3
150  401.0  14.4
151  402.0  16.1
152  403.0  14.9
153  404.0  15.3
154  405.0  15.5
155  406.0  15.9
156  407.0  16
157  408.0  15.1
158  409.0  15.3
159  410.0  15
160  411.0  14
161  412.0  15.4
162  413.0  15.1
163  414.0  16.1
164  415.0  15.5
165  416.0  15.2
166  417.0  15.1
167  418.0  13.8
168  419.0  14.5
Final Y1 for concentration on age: 313.0 yr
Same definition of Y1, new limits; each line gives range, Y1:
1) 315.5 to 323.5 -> 323.0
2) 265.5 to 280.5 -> 280.0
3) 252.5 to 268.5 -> 268.0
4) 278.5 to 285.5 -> 285.0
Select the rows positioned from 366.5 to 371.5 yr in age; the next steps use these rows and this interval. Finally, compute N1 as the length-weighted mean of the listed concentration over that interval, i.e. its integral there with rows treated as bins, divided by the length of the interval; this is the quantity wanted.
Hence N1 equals 14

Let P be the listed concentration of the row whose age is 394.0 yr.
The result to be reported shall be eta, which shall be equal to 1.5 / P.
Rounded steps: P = 15.4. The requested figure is 0.097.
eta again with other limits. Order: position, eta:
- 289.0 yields 0.248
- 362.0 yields 0.110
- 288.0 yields 0.204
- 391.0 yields 0.099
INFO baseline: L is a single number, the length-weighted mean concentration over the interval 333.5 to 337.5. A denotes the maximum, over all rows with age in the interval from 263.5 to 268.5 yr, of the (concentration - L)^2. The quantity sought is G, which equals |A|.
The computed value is 24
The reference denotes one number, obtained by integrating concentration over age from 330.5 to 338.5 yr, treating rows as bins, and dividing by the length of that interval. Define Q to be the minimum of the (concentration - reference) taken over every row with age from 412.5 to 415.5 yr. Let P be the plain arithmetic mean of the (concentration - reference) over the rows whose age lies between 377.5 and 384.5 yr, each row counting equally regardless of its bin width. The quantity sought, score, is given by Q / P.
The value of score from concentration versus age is 0.9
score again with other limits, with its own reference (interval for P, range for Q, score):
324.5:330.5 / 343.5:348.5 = 4.1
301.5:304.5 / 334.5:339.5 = 0.8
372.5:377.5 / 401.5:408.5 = 1.7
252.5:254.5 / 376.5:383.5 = -0.1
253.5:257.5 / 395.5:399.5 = -0.2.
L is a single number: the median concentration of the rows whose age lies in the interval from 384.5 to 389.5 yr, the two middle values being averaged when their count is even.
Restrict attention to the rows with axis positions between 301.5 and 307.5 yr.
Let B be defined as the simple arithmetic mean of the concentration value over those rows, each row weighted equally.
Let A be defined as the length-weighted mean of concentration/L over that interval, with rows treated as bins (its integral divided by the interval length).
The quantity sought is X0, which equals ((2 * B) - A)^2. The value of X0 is 593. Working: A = 0.8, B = 12.6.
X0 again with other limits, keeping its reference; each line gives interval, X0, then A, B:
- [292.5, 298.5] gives 150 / 0.4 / 6.3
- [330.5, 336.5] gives 734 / 0.9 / 14.0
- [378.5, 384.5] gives 850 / 1.0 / 15.1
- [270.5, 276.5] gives 374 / 0.6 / 10.0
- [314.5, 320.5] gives 495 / 0.7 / 11.5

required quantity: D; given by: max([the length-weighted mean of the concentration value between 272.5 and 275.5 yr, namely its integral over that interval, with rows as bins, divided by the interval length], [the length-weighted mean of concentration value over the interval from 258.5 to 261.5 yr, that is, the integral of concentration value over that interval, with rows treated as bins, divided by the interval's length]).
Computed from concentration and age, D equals 10.0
